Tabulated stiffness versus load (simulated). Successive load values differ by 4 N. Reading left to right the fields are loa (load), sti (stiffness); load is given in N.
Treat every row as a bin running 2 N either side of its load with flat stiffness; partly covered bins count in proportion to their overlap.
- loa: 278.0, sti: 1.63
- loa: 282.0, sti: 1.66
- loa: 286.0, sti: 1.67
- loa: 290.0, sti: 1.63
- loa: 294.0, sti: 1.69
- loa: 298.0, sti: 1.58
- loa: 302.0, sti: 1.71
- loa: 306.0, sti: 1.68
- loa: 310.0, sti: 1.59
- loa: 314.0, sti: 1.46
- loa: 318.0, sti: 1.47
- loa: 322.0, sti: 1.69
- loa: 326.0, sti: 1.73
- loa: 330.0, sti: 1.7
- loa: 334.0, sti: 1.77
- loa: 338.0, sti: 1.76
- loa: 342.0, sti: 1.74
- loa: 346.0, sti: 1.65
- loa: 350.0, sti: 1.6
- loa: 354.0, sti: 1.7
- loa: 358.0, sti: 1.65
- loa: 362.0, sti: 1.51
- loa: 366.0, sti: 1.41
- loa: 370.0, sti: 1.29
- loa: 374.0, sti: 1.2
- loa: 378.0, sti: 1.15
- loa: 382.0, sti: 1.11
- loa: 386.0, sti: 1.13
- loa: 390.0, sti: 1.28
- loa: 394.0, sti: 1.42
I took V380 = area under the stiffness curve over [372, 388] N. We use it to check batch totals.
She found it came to 18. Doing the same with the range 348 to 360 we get 20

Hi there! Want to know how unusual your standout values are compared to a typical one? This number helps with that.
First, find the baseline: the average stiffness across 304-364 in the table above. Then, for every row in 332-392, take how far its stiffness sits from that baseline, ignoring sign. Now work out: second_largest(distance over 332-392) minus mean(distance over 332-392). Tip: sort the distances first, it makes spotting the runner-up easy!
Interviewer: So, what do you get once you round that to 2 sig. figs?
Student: 0.28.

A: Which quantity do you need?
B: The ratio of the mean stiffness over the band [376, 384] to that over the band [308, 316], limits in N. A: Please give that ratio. 0.74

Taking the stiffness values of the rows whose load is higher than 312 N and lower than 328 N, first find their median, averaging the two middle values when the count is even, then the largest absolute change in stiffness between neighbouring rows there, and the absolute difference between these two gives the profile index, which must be 1.4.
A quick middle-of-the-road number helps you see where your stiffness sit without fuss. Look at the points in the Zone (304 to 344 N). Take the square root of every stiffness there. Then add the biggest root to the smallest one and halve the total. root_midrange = 1.27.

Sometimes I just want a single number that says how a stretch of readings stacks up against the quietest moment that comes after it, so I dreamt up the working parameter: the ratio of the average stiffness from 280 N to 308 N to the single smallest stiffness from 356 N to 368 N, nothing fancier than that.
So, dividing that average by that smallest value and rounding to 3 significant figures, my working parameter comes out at 1.18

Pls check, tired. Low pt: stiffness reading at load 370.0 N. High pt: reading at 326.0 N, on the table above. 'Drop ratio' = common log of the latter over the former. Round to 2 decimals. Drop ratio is 0.13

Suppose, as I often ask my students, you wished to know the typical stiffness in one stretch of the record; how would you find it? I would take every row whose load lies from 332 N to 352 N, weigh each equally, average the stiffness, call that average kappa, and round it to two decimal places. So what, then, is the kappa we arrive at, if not 1.70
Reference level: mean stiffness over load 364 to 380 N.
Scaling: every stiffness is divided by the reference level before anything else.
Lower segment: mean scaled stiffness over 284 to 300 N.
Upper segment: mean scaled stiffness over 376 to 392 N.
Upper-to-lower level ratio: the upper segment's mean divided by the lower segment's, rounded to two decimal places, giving 0.71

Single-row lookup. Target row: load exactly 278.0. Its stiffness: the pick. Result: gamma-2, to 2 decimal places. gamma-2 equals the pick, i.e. 1.63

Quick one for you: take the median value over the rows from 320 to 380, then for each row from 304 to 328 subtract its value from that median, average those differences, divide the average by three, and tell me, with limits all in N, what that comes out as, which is 0.016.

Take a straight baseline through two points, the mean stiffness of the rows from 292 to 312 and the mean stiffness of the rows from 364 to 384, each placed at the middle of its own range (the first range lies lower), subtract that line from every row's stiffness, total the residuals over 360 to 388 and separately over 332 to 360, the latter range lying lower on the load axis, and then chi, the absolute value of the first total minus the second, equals 1.9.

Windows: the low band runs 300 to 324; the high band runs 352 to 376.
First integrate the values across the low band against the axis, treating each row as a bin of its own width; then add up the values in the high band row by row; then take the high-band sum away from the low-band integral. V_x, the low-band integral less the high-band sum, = 29.6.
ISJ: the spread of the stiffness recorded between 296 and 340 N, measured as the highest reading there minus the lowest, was 0.31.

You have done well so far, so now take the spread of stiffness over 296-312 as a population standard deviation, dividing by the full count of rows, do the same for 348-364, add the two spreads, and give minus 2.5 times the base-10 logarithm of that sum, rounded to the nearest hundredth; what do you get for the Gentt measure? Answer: 2.25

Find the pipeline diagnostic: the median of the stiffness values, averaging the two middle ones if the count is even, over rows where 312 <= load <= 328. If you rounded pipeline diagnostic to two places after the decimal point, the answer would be 1.58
